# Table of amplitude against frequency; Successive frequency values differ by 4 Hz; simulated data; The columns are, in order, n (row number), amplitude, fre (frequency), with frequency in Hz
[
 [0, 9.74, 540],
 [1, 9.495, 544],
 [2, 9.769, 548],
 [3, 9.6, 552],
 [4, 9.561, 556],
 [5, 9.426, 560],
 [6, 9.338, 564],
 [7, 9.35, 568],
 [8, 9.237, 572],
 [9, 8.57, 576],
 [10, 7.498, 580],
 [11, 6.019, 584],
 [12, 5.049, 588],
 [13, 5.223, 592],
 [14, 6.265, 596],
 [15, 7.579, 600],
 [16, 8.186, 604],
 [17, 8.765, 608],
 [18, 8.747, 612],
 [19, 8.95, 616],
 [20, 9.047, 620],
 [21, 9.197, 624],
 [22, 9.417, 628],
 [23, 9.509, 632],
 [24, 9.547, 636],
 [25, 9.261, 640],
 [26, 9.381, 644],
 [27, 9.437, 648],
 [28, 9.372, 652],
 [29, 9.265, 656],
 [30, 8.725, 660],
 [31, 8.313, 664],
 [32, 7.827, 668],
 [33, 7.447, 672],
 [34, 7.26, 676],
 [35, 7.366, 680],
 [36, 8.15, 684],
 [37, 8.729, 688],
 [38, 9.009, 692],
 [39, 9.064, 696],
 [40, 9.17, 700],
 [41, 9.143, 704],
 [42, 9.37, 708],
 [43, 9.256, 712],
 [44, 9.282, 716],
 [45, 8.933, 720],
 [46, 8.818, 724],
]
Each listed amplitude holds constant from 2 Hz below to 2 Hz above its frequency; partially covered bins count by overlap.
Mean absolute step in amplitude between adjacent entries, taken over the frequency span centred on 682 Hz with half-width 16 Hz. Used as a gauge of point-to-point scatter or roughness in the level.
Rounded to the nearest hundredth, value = 0.34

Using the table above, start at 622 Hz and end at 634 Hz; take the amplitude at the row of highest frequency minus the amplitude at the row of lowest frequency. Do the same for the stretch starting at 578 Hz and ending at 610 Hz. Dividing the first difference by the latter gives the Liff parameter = 0.25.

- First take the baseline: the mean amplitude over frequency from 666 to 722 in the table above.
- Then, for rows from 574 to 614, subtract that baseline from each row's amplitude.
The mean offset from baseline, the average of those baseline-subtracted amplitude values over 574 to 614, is -1.4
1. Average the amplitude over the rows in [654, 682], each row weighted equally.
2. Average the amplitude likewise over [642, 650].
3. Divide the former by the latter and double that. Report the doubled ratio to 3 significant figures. 1.71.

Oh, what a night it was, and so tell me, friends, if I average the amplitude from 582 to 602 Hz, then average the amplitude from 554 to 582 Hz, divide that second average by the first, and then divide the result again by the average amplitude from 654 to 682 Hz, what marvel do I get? 0.186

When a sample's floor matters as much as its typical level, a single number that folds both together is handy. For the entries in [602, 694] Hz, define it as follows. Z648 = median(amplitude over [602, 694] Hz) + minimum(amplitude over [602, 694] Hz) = 16.2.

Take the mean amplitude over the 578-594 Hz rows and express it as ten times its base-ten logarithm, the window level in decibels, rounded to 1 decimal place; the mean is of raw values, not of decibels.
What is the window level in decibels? 7.7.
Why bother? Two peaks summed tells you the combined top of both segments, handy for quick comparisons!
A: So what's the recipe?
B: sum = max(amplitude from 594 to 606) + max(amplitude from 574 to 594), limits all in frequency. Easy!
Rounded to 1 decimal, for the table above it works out 16.8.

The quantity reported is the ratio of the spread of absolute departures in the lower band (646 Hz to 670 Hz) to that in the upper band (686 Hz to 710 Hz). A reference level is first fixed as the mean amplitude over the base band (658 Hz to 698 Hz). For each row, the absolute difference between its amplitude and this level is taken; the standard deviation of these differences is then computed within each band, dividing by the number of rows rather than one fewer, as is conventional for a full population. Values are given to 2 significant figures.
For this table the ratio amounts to 2.2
